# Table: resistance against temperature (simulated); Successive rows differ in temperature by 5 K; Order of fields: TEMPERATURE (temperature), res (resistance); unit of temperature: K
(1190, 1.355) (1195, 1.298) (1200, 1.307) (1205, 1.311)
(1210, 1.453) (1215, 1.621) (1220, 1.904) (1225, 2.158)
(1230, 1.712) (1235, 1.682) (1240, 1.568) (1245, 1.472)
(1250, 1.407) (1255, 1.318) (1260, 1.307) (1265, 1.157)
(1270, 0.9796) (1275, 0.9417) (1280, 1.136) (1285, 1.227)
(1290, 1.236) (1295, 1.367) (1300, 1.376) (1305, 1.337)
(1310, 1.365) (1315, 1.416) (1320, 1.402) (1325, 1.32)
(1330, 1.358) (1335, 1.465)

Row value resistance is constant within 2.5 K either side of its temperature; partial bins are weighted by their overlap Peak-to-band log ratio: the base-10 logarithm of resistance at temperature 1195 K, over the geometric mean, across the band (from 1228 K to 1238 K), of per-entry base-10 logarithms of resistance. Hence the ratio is 0.5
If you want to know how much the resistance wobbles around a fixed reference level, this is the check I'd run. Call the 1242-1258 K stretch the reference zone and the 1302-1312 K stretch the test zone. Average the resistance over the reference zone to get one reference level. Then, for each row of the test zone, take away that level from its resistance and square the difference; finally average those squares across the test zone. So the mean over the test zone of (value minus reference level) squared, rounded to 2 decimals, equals 0.00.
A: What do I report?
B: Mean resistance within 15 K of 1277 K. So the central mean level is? 1.11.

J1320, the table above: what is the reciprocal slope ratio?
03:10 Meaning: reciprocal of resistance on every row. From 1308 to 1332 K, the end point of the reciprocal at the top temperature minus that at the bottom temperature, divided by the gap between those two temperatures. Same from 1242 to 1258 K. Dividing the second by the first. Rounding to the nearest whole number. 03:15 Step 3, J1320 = 42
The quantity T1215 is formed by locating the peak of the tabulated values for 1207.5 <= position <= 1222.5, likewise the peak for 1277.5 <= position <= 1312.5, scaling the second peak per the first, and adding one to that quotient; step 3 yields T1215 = 1.7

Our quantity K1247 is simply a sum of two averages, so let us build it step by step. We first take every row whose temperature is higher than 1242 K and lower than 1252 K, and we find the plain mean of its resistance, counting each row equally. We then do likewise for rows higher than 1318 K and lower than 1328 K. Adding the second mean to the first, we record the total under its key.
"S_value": 2.8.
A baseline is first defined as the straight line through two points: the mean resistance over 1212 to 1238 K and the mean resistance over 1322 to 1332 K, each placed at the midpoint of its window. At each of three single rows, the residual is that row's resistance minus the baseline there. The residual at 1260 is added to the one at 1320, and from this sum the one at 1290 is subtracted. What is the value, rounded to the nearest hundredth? -0.04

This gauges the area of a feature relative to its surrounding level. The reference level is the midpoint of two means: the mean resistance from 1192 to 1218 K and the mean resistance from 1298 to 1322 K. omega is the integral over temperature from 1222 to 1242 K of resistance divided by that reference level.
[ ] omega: 26 K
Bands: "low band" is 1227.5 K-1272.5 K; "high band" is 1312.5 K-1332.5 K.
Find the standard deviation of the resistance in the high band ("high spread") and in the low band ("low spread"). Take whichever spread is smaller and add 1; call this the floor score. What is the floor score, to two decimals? 1.04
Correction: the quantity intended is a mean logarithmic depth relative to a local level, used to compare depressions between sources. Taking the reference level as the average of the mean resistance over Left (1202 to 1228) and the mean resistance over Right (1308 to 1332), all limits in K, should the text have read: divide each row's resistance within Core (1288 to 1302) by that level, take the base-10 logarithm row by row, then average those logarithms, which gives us -0.06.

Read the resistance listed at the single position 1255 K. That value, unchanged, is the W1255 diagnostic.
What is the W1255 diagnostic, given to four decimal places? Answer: 1.3180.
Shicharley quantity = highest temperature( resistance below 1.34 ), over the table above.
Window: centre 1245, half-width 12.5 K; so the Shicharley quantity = 1255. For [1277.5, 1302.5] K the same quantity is 1290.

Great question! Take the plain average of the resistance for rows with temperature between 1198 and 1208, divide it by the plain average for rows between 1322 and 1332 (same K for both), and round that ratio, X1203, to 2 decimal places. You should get 0.98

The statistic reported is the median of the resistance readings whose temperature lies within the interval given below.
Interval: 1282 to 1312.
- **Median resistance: 1.35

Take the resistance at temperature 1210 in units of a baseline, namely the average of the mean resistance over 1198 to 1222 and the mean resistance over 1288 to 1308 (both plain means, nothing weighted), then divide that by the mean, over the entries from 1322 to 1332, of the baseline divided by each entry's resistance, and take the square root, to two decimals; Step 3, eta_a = 0.98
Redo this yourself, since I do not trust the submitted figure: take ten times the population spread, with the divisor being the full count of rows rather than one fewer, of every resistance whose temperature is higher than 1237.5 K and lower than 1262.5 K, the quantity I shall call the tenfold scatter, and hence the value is 1.0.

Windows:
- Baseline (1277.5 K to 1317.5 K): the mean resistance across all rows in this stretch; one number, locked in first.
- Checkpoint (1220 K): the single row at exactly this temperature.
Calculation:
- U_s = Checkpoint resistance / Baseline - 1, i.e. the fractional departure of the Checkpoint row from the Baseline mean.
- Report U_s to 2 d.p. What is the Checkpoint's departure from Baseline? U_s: 0.46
